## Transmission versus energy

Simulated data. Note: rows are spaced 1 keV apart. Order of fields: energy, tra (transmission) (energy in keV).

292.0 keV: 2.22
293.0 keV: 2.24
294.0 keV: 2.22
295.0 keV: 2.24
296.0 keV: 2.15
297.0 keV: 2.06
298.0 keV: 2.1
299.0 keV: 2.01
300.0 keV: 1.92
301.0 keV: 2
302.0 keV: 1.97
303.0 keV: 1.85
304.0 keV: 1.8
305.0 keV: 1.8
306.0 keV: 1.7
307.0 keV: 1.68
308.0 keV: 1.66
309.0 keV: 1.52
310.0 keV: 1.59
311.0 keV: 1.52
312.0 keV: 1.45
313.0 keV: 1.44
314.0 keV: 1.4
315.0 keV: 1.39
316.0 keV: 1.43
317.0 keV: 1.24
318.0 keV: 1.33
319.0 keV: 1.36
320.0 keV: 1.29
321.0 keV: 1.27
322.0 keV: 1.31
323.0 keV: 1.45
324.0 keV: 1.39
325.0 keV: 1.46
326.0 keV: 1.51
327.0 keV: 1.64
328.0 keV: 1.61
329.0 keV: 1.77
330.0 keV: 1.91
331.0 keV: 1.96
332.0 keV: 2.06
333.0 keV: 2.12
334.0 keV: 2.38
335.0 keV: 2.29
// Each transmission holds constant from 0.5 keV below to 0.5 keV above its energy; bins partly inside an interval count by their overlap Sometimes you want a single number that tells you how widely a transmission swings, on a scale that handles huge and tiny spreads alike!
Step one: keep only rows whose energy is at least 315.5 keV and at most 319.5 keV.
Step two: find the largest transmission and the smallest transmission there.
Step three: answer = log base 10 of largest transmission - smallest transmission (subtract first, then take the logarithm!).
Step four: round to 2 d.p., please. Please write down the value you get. -0.72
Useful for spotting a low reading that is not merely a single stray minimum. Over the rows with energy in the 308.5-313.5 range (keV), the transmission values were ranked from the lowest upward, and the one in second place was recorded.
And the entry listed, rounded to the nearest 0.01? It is 1.45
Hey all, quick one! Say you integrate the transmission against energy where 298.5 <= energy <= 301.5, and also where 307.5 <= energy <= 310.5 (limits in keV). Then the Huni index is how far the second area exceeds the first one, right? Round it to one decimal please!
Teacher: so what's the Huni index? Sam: -1.2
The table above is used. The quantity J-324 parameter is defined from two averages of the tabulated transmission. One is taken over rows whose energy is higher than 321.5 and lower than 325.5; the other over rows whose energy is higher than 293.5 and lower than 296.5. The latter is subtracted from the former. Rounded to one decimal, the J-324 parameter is -0.8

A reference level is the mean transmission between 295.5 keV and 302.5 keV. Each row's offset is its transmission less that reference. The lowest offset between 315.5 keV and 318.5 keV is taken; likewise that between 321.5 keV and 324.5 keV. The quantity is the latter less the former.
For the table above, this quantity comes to 0.1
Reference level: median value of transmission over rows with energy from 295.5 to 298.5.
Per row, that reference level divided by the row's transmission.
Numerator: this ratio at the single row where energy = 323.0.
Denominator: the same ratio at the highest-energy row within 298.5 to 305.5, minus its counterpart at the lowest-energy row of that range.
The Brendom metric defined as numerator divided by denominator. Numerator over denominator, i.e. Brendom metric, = 11.9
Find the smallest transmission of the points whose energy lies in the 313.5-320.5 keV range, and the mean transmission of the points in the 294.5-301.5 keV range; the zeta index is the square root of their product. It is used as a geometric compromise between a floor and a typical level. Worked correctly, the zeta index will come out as 1.60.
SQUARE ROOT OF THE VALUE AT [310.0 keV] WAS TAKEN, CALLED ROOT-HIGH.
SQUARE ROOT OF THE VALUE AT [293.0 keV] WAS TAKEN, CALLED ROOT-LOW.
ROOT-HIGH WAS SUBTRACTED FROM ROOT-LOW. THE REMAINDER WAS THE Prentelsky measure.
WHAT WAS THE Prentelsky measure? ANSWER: 0.24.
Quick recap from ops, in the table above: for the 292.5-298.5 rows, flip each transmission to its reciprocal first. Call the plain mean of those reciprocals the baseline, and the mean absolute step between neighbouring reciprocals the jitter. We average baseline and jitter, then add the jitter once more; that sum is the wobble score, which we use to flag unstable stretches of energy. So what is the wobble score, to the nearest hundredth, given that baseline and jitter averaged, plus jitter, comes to 0.25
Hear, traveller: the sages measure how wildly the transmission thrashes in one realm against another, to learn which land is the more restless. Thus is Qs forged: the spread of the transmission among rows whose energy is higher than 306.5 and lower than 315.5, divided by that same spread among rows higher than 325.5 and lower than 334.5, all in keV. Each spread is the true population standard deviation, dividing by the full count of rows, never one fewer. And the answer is 0.38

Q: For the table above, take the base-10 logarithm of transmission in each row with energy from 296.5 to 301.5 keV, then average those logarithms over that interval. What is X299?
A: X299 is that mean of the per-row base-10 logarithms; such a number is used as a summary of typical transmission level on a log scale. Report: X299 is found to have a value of 0.30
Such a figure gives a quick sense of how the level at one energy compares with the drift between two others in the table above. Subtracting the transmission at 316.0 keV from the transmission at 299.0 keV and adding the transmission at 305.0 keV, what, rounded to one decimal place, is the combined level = 2.4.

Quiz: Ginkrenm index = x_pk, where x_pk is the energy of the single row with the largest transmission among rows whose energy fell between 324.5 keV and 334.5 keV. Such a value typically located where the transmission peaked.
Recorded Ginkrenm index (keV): 334.0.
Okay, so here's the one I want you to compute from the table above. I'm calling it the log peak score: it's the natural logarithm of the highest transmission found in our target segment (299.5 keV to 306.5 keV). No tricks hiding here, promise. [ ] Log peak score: 0.69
